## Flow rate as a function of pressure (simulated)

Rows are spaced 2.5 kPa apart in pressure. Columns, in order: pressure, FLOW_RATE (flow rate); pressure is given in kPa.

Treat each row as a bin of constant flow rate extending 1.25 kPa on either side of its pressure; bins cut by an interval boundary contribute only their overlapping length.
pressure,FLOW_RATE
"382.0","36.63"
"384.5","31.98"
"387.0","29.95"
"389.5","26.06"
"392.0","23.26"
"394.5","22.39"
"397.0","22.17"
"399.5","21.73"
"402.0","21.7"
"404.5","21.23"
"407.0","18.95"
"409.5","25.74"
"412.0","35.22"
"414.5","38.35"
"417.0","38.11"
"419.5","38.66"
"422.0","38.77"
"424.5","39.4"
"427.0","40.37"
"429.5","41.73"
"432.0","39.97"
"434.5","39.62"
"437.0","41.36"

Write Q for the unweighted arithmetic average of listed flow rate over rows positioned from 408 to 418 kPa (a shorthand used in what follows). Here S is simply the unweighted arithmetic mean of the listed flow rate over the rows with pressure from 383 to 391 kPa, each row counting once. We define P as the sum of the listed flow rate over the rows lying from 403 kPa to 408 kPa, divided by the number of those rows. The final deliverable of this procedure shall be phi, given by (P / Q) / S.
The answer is 0.02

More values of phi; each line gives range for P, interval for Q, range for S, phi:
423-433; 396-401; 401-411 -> 0.08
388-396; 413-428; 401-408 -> 0.03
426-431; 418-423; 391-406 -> 0.05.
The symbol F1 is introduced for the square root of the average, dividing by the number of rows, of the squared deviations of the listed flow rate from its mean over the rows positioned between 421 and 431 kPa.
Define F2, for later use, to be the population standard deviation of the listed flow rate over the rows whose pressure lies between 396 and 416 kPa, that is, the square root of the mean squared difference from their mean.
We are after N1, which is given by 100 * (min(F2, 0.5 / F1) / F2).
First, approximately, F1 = 1.1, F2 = 6.7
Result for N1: 7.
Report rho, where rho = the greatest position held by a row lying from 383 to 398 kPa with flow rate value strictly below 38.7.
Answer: 397.0 kPa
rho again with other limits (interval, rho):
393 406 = 404.5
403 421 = 419.5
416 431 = 419.5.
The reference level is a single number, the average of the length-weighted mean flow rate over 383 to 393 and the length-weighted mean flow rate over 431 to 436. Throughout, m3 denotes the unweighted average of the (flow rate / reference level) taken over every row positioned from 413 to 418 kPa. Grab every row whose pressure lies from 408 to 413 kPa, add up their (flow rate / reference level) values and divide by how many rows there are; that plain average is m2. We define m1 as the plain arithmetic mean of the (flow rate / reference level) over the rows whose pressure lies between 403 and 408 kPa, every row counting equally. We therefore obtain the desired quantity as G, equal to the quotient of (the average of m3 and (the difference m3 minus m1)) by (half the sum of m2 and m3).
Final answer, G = 0.82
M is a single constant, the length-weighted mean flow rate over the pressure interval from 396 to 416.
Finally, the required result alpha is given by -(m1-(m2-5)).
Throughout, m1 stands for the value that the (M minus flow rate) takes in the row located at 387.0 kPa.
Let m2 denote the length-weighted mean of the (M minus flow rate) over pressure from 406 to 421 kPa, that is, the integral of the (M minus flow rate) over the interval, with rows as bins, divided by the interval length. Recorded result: -7.9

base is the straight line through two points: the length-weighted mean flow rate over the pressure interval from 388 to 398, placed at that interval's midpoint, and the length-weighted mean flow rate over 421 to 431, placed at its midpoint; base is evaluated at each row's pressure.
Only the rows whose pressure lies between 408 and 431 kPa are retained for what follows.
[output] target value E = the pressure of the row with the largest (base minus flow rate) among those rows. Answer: 409.5 kPa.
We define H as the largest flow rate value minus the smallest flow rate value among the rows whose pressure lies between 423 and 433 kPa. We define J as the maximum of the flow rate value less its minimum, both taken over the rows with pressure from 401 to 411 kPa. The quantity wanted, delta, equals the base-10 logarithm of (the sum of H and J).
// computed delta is 0.96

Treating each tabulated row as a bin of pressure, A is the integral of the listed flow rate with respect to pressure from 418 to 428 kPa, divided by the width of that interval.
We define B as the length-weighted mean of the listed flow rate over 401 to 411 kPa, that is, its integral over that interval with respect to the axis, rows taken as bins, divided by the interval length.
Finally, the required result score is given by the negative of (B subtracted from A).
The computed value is -17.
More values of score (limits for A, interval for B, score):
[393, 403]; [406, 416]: 8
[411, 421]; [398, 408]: -17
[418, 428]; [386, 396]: -14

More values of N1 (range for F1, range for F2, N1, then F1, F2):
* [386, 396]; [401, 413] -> 3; 2.9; 5.8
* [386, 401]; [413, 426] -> 39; 2.9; 0.4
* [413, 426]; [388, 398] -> 74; 0.4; 1.5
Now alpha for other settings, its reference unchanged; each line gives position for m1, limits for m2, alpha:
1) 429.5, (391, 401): 14.4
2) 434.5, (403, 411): 12.2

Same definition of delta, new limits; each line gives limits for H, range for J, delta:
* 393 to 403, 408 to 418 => 1.12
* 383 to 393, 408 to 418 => 1.33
